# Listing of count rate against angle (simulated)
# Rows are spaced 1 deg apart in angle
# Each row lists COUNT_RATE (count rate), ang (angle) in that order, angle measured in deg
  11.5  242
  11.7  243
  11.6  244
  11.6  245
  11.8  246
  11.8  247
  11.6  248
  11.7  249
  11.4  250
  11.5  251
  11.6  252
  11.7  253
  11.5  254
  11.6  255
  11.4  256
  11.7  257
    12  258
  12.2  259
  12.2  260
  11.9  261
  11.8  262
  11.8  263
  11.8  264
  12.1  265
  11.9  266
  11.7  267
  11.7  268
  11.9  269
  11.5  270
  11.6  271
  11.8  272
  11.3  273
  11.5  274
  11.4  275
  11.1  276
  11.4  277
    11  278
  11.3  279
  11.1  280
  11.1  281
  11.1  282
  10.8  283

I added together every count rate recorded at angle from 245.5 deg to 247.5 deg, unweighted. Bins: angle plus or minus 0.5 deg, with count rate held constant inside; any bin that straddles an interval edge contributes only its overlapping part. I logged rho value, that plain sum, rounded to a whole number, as 24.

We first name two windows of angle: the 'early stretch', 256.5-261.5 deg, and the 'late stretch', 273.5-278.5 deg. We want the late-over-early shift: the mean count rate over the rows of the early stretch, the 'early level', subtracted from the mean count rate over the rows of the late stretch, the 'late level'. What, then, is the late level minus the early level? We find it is -0.72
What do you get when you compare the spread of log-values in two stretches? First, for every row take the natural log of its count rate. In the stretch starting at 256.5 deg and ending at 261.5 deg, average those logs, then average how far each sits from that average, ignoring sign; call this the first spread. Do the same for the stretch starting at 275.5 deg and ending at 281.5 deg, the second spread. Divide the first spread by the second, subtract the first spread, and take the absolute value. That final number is 1.2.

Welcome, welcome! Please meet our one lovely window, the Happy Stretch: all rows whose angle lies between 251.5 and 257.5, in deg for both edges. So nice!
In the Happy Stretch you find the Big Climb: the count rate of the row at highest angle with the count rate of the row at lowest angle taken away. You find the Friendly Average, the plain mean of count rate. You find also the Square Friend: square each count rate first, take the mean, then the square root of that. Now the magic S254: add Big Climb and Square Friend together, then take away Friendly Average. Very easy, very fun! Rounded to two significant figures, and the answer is 0.10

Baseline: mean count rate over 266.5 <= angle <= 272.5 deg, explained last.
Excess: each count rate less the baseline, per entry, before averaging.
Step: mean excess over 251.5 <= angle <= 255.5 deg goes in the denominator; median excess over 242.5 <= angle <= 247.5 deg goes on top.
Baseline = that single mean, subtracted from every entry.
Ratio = 0.0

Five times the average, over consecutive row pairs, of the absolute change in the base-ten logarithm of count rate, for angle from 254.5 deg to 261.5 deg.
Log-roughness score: 0.040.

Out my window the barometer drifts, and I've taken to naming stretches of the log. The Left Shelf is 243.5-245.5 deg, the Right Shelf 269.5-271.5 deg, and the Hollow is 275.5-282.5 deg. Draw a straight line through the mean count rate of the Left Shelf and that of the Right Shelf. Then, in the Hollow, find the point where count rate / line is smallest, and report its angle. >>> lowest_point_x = 278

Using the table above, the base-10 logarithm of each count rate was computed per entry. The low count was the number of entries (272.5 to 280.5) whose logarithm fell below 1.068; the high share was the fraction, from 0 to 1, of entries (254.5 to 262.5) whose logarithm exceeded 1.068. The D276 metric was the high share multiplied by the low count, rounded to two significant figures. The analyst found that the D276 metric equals 6.0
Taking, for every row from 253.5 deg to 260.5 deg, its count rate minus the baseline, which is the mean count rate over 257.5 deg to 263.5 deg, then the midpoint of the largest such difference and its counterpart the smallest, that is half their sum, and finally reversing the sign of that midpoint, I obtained 0.2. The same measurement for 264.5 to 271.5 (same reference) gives 0.2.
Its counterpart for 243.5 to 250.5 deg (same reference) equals 0.4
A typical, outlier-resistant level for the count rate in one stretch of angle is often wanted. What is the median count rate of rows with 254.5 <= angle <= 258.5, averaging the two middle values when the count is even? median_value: 11.65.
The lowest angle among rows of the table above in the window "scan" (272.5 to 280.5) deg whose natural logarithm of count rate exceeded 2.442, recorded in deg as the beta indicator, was 274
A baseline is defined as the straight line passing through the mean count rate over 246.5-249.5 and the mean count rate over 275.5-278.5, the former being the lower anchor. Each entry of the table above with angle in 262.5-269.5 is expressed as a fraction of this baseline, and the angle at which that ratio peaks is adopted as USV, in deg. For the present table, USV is 265 deg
